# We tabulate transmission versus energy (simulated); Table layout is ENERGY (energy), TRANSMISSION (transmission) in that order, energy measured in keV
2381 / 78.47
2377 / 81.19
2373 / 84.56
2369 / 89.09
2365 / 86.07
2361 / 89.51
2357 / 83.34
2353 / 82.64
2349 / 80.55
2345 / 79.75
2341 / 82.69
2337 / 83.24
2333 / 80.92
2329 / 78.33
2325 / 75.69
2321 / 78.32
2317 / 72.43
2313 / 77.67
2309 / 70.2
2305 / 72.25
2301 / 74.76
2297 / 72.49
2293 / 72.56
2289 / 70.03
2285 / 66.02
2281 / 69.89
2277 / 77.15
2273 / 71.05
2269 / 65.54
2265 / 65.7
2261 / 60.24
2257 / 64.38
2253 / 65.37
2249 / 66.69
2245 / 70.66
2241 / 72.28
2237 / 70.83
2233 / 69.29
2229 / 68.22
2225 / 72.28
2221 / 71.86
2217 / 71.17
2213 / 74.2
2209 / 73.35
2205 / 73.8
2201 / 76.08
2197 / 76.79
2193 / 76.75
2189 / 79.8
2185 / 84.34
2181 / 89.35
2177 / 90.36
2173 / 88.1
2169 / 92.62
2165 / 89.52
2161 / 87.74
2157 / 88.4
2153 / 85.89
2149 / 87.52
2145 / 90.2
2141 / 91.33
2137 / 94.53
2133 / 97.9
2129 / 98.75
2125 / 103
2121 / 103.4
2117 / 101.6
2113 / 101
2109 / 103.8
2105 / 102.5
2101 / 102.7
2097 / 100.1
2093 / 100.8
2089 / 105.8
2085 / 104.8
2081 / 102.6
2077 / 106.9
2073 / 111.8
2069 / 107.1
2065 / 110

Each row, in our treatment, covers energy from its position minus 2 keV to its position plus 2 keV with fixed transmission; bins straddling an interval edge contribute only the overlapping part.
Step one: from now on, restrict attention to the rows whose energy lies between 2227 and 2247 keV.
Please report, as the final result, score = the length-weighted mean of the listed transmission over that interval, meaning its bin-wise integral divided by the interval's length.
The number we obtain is 70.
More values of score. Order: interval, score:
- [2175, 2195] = 84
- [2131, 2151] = 92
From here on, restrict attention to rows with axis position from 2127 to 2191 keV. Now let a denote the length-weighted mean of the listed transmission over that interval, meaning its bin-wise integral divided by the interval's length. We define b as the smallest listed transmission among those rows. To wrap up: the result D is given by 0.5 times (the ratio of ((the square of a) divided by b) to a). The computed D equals 0.562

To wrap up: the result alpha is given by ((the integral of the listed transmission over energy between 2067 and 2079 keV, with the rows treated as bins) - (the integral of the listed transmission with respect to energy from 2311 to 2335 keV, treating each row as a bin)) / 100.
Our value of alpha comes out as -6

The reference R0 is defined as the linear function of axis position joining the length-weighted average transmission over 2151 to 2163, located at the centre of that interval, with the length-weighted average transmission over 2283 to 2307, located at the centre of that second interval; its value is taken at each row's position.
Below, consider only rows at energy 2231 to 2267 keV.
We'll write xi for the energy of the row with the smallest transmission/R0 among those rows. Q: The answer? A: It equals 2261 keV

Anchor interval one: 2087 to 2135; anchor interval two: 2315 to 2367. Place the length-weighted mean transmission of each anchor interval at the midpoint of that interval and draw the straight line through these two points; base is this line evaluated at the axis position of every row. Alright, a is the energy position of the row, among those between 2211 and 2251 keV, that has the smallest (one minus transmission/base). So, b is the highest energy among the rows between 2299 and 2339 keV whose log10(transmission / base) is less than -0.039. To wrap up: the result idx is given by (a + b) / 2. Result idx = 2279 keV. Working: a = 2241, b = 2317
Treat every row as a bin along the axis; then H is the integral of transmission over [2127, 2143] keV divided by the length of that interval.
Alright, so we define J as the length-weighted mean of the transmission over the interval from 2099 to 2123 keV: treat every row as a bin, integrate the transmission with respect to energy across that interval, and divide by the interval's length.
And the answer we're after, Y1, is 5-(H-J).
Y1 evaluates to 12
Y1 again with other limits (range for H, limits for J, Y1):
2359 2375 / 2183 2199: -3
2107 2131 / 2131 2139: -1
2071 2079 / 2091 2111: -2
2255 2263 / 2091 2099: 43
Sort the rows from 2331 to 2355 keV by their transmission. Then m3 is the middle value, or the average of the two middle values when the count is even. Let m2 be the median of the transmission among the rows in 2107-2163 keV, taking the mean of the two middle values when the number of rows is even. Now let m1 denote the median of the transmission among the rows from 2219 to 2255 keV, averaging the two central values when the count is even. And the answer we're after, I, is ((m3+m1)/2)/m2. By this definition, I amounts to 0.79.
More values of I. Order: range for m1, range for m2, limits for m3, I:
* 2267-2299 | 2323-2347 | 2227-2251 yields 0.87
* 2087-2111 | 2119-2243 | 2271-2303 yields 1.02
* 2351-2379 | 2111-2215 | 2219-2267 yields 0.86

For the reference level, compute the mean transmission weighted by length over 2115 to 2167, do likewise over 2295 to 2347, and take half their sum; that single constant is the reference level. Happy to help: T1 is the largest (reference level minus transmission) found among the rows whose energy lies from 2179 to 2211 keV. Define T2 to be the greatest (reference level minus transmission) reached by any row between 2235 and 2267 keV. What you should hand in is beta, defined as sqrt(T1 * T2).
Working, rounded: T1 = 12.0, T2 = 25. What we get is 17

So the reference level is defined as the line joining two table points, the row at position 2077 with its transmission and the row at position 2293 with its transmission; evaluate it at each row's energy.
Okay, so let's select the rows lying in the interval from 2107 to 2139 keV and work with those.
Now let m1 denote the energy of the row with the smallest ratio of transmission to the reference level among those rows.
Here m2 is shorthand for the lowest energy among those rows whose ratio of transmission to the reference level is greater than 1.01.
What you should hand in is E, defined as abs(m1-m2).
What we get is 28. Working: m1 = 2137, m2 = 2109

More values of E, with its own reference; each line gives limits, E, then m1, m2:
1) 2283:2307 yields 16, 2285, 2301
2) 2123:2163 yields 28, 2153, 2125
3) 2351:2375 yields 0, 2353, 2353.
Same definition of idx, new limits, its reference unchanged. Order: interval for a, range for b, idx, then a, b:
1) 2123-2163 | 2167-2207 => 2165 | 2125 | 2205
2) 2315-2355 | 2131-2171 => 2257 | 2353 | 2161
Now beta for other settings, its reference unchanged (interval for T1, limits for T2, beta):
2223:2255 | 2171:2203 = 14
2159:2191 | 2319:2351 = 7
